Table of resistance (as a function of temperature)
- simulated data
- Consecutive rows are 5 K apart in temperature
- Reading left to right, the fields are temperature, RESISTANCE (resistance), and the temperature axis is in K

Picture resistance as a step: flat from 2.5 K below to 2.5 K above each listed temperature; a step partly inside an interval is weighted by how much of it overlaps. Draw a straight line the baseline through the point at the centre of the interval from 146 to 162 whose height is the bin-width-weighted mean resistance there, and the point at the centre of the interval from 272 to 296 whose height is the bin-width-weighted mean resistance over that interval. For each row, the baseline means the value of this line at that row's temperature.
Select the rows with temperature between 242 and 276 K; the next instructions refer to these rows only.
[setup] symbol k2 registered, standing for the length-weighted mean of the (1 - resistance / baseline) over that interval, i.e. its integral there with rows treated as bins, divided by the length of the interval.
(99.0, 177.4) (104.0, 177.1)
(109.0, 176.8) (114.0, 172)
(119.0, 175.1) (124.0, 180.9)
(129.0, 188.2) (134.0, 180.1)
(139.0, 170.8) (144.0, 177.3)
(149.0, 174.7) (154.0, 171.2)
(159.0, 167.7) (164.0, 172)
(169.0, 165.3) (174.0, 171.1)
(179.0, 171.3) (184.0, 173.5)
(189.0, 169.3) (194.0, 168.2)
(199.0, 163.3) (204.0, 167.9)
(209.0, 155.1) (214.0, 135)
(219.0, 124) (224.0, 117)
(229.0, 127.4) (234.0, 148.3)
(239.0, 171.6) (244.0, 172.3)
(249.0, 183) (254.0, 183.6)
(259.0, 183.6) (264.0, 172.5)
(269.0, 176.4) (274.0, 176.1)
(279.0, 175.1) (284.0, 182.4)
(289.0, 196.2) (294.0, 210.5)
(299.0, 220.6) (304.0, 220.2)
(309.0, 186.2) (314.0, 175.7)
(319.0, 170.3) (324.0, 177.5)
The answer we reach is 0.034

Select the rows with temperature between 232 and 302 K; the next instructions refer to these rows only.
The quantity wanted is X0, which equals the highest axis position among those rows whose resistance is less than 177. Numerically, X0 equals 279.0 K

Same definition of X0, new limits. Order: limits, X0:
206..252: 244.0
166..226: 224.0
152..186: 184.0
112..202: 199.0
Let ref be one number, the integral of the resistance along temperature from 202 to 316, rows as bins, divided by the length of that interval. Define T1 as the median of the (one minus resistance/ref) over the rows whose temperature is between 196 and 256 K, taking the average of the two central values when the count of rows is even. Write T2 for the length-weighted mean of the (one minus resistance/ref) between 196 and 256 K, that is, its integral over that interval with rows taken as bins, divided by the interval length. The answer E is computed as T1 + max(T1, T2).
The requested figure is 0.182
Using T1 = 0.076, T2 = 0.11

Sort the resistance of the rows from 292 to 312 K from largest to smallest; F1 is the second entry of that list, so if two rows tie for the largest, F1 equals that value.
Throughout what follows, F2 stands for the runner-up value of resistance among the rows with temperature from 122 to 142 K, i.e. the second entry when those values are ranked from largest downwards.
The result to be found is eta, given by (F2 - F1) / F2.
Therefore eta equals -0.2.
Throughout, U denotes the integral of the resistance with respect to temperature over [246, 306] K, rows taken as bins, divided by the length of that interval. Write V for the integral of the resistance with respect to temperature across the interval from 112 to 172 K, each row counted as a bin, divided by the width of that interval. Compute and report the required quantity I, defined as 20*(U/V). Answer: 22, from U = 190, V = 175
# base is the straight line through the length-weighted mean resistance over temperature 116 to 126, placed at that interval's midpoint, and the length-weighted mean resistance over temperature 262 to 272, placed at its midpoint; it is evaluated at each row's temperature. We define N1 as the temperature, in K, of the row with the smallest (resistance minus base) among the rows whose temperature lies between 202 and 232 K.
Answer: 224.0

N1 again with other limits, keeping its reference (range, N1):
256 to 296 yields 264.0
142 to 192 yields 169.0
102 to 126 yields 114.0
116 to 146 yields 139.0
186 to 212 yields 209.0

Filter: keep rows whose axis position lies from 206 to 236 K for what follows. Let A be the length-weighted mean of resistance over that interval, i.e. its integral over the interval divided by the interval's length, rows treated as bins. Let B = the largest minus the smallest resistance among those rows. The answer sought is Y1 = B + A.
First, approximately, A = 135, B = 38.1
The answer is 173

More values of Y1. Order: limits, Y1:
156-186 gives 178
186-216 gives 195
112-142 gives 195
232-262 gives 209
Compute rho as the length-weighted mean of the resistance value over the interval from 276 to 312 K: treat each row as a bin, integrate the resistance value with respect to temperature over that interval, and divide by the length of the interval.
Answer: 198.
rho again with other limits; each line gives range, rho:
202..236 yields 139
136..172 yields 171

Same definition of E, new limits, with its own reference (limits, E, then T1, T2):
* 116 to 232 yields 0.057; 0.008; 0.05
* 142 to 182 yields 0.011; 0.006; 0.01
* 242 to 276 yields -0.049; -0.024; -0.04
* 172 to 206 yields 0.034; 0.017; 0.02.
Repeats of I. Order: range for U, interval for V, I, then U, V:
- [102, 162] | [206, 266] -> 23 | 176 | 156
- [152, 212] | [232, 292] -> 19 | 168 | 177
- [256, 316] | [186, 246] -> 25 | 190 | 152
